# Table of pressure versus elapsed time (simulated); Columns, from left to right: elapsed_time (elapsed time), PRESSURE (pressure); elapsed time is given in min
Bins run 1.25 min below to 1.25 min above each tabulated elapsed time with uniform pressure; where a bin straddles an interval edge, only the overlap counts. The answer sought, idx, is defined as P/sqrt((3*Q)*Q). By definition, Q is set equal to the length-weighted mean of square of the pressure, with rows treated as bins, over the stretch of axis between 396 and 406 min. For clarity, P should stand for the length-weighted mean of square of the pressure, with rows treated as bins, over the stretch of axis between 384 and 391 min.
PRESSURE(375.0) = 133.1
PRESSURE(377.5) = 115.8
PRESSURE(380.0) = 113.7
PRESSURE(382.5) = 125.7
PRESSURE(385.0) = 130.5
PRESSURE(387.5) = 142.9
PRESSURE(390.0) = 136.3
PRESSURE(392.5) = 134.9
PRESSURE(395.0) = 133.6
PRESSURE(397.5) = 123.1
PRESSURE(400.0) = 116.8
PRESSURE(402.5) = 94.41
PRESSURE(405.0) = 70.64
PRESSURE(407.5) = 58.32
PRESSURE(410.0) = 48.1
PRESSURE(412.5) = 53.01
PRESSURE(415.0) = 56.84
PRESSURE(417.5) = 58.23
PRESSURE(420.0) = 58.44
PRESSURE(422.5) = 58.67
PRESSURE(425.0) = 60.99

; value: 1.0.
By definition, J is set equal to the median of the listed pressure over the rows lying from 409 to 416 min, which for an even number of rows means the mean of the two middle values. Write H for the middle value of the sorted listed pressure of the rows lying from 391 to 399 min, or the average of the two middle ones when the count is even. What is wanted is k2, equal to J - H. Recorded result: -81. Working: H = 134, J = 53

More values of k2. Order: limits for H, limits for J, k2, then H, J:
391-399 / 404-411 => -75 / 134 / 58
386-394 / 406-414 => -83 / 136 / 53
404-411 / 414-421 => 0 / 58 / 58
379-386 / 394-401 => -3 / 126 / 123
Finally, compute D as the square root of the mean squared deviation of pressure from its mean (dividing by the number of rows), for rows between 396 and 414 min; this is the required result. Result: 28.6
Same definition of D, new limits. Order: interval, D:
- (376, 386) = 6.9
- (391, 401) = 7.5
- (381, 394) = 5.8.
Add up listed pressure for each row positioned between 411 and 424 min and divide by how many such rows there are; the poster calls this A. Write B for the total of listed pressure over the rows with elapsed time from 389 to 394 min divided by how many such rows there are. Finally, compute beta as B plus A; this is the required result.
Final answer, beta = 193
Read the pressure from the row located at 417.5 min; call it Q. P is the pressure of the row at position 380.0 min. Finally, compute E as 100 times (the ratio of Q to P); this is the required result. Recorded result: 51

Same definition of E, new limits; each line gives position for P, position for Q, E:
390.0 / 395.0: 98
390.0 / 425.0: 45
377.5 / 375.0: 115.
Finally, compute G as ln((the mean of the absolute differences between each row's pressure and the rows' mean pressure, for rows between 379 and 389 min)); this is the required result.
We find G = 2.14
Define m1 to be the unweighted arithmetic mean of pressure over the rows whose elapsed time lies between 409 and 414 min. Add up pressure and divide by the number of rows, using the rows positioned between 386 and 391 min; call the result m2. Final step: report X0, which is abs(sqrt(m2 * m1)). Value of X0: 84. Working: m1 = 51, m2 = 140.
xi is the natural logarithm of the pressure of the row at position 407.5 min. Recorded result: 4.1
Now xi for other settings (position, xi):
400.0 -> 4.8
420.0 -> 4.1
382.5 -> 4.8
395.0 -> 4.9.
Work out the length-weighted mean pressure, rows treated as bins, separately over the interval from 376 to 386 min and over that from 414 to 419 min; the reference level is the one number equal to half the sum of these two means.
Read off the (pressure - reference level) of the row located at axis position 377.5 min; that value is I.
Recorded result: 26.2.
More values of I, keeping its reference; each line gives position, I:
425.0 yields -28.6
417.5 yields -31.3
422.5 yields -30.9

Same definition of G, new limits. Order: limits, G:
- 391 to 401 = 1.97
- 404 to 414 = 1.94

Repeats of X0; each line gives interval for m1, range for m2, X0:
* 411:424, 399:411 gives 67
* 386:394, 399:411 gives 104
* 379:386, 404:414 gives 84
